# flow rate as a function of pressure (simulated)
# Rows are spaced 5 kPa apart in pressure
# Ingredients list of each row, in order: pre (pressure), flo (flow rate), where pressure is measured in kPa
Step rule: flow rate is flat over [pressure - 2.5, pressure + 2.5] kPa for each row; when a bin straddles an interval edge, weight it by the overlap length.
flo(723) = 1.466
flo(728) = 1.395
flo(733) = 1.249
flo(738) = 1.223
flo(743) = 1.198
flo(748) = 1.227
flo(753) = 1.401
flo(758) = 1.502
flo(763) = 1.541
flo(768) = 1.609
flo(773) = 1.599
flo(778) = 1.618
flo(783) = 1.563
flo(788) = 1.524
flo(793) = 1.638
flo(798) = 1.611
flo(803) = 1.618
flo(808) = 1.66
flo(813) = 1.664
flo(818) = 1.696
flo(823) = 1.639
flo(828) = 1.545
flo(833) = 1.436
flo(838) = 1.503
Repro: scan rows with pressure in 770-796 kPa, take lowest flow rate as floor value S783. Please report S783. 1.524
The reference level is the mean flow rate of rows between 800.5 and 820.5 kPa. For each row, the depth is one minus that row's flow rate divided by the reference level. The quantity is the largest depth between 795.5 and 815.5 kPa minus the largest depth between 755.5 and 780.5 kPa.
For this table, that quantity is -0.07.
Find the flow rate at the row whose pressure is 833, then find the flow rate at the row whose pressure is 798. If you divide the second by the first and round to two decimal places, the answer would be 1.12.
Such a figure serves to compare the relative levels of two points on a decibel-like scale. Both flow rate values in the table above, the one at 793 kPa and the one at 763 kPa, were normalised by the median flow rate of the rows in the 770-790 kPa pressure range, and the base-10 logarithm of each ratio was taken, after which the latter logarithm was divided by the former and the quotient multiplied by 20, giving -14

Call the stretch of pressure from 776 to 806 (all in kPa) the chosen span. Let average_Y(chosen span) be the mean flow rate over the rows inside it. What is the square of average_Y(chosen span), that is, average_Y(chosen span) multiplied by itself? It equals 2.55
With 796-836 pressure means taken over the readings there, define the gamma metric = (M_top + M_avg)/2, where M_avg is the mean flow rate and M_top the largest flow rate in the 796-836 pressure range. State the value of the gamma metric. 1.652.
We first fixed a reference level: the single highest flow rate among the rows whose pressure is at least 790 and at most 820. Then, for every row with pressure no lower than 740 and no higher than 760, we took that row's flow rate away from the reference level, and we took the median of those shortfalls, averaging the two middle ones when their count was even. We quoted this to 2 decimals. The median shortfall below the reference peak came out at 0.38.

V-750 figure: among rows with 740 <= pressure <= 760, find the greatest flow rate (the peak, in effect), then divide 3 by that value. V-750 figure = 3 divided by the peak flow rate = 2.00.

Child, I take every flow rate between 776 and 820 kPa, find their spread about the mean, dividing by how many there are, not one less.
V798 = 0.050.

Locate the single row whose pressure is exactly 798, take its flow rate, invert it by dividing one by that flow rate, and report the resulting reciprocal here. 0.621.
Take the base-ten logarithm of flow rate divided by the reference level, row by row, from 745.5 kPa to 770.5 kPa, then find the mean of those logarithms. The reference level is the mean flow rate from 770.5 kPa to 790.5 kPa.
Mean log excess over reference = -0.036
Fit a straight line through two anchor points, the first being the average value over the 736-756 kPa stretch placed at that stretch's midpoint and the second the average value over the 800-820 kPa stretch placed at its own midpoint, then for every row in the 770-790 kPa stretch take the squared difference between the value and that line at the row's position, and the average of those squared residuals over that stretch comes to 0.015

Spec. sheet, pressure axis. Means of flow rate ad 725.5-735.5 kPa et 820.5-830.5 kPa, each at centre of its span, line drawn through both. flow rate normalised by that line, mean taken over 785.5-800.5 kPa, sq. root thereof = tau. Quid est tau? 1.03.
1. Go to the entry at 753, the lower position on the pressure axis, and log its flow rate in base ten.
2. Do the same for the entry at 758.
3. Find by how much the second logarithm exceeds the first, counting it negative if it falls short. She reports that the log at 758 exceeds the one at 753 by 0.03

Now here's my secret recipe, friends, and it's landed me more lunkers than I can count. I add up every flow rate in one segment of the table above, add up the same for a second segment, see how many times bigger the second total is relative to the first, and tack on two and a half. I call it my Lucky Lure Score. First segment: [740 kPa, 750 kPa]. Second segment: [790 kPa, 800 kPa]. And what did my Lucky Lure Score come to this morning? 3.84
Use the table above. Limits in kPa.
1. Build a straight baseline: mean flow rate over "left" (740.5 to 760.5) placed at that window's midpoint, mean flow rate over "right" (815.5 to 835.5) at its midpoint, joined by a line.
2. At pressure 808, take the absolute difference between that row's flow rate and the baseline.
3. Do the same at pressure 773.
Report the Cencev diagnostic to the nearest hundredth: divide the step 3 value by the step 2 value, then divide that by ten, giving 0.14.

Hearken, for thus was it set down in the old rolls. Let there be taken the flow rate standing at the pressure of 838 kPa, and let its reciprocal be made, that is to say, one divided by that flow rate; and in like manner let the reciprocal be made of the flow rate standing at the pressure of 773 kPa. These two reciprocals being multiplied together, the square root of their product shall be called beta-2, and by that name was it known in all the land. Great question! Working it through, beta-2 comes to 0.645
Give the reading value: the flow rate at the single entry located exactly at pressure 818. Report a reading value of 1.696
